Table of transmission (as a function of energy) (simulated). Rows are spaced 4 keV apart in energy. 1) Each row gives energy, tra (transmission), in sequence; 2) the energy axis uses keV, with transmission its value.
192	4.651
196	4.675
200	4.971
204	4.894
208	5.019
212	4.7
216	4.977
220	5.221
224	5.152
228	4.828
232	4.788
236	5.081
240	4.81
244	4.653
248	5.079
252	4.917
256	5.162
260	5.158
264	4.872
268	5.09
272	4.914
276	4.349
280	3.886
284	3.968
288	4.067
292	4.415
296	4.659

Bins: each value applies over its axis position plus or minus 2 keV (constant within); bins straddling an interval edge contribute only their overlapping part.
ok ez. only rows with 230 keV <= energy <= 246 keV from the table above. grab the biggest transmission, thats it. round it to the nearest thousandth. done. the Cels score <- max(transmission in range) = 5.081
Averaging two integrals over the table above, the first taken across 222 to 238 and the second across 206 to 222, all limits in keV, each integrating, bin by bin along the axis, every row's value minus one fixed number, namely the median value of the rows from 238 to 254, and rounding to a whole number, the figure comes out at 2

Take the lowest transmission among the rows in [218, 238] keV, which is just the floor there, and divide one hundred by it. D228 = 20.9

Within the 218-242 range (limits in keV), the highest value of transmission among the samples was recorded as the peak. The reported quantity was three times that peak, 15.7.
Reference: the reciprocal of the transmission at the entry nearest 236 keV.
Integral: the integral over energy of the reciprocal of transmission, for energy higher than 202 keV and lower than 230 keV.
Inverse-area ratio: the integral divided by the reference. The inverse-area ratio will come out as 29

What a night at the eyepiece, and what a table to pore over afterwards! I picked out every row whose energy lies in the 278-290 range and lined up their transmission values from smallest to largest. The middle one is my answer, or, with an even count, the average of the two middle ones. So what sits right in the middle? 3.97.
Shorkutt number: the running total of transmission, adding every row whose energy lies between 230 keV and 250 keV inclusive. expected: 24.4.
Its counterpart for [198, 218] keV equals 24.6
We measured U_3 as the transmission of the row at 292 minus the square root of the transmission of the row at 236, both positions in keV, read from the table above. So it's 2.2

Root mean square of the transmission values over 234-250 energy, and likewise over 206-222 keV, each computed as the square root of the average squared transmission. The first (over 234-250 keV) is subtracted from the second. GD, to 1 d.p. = 0.1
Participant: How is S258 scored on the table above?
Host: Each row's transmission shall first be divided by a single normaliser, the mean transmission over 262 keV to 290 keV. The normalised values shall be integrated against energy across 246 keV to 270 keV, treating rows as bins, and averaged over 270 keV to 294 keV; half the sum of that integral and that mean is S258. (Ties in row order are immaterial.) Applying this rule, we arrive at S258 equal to 14.1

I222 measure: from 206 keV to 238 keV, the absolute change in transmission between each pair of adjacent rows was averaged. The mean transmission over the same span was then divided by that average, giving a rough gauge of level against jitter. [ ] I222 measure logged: 22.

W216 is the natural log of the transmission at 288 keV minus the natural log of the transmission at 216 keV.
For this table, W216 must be -0.20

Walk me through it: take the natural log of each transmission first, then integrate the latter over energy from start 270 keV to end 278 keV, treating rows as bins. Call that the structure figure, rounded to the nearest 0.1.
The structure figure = 12.2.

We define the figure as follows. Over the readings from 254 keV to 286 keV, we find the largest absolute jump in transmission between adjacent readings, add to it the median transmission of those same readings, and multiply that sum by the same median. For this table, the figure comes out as 26.7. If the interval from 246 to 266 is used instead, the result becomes 27.2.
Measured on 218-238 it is 27.5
